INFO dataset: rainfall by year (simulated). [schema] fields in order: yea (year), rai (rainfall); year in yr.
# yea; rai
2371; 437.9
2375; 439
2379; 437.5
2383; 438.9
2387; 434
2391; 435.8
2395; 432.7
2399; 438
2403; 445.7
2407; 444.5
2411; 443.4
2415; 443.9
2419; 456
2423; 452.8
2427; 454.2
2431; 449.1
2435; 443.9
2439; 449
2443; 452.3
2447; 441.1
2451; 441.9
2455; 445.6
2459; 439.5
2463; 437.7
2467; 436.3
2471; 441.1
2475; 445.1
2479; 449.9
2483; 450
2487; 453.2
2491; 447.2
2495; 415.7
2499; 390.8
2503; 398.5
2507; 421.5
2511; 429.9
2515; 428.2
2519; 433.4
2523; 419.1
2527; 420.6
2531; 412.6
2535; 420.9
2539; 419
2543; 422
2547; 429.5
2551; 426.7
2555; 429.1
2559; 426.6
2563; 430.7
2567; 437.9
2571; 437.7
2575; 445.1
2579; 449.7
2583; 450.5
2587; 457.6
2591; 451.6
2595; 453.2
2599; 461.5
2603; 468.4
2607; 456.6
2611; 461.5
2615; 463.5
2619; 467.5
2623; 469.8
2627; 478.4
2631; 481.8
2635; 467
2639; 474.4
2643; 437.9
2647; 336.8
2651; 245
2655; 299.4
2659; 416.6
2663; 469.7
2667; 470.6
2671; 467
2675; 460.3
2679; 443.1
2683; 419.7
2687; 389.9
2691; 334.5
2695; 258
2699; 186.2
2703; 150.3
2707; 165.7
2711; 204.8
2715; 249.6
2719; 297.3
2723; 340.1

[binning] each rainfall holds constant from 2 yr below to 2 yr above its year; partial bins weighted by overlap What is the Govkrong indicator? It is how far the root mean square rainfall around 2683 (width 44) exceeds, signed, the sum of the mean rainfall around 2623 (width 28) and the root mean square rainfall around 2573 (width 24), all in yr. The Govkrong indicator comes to -527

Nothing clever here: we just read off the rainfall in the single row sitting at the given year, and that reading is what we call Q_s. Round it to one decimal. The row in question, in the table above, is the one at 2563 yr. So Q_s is 430.7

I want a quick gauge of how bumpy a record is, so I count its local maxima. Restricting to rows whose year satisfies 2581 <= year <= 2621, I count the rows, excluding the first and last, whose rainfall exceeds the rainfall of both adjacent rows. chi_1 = 2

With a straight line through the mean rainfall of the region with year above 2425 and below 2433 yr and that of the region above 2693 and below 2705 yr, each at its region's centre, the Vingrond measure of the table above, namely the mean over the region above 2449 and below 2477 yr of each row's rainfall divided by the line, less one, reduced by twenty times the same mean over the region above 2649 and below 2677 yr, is -15.0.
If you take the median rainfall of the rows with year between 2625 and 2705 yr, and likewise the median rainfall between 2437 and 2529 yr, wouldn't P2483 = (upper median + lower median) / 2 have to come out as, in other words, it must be 434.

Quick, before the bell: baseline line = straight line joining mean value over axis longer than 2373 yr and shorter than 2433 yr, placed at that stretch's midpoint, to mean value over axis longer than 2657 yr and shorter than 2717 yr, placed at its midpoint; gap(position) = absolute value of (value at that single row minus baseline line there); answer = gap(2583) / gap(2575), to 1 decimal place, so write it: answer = 1.1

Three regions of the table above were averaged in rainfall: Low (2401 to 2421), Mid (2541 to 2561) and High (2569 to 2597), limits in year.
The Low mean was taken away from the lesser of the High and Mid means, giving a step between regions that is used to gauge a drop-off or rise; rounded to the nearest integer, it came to -20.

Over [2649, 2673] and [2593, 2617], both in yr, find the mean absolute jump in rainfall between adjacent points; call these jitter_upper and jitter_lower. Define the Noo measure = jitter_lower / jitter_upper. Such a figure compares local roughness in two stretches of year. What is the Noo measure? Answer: 0.15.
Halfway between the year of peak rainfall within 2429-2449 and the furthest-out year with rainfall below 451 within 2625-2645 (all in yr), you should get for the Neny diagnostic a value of 2543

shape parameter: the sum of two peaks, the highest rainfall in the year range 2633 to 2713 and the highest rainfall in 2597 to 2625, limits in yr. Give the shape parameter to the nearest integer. 944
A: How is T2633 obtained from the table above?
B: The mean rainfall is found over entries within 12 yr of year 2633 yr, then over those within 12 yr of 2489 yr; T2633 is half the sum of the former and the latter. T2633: 451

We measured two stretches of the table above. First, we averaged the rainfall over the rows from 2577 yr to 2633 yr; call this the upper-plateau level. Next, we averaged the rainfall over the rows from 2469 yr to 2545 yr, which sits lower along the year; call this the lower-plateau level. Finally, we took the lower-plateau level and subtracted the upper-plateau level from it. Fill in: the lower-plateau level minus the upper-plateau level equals -35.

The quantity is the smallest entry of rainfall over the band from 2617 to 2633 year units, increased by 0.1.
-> 468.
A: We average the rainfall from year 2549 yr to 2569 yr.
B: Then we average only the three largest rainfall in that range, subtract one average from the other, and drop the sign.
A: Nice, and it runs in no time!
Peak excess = 2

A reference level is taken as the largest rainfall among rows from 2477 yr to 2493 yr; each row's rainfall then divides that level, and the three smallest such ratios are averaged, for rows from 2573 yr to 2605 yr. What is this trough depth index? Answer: 0.98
